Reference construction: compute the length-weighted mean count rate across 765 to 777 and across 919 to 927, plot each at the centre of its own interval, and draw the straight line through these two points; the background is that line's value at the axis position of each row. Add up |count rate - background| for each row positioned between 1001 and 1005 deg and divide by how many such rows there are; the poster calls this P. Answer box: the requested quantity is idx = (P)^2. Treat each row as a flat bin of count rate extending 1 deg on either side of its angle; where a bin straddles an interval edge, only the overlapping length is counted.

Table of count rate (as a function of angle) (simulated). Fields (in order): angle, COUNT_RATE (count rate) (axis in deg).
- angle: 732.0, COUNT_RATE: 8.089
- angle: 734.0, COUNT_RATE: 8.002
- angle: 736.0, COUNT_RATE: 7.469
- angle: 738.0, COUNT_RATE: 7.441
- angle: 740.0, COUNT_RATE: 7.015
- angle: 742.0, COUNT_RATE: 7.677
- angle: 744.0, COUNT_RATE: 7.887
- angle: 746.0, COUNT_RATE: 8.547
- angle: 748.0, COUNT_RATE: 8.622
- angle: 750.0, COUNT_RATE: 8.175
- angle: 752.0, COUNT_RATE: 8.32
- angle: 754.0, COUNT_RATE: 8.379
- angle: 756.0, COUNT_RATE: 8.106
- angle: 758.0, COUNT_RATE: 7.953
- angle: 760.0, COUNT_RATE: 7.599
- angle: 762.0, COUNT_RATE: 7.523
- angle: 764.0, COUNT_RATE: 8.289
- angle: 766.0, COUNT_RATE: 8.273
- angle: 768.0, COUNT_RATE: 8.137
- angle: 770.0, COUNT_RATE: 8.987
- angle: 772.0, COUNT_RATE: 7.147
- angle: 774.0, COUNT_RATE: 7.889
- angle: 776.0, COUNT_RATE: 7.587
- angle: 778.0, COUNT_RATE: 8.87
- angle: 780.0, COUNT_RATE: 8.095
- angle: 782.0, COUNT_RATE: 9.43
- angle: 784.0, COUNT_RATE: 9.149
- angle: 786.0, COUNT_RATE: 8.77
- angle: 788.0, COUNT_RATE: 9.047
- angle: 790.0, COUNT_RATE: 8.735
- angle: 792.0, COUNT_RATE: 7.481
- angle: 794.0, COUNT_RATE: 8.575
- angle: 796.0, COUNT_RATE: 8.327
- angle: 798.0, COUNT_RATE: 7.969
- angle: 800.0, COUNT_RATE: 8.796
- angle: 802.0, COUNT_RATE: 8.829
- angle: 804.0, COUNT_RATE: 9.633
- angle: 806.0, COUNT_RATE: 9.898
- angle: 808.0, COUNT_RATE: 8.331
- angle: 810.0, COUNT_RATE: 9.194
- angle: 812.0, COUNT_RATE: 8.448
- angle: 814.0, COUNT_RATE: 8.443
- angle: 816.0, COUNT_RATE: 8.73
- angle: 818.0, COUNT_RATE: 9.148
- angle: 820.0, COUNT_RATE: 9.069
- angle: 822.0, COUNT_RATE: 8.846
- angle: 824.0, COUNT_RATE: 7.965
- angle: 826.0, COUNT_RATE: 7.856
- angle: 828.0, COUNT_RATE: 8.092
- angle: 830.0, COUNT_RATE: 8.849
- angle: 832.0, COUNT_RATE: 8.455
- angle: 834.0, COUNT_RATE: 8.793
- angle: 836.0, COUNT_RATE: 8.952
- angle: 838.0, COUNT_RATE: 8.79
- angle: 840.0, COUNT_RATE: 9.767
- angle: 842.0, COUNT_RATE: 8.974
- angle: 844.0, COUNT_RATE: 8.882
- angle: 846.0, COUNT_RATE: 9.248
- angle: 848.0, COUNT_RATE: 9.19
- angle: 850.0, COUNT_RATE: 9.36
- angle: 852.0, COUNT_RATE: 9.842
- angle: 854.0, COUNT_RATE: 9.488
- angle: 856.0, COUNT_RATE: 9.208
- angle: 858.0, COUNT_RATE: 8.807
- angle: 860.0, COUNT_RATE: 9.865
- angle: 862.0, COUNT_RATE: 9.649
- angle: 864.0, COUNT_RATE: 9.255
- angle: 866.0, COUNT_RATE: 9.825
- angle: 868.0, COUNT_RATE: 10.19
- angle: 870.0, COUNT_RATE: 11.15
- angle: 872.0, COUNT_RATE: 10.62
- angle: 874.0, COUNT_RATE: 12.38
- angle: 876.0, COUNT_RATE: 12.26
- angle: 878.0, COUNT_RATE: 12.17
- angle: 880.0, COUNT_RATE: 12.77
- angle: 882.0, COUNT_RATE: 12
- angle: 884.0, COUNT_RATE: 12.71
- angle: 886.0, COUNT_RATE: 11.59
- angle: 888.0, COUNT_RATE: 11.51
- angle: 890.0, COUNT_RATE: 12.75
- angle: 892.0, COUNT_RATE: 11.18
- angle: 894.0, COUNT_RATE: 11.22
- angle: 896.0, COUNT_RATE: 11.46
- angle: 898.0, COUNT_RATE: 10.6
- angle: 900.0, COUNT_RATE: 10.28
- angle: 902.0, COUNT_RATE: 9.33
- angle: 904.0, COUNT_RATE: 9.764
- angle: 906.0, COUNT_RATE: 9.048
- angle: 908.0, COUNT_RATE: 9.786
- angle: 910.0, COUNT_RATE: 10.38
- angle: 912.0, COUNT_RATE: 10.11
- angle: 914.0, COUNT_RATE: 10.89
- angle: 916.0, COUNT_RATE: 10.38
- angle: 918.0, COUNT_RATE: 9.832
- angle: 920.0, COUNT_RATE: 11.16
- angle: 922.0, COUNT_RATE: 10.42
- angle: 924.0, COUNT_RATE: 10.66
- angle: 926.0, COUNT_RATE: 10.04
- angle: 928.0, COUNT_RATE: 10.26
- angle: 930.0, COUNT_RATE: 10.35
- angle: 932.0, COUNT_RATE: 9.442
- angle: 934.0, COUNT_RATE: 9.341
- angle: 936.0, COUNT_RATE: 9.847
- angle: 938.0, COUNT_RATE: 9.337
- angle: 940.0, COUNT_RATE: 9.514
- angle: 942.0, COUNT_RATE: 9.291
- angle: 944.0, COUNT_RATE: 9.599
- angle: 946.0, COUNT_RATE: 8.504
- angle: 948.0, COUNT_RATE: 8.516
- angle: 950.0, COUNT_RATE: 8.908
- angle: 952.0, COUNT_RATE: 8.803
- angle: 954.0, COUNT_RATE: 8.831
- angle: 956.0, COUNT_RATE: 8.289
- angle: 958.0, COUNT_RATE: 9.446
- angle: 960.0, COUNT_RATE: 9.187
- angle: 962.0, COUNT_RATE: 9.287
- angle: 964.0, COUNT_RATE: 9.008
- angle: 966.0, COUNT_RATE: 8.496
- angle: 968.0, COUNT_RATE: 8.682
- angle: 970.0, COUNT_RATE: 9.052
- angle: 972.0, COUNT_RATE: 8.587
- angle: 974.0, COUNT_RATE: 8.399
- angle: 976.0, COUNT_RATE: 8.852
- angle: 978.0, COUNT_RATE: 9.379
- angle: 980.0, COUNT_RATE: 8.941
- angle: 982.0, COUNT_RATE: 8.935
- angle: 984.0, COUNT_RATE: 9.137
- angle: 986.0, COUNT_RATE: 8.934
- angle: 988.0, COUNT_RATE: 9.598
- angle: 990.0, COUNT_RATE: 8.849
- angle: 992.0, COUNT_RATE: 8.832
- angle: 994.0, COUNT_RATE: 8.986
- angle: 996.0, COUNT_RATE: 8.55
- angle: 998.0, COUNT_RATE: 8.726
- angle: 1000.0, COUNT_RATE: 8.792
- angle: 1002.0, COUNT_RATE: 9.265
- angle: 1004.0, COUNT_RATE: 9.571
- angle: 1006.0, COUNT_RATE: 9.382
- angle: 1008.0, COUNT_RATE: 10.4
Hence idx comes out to 6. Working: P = 2.5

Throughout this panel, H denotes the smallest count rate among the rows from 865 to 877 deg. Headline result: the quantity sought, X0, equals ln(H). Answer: 2.28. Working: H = 9.825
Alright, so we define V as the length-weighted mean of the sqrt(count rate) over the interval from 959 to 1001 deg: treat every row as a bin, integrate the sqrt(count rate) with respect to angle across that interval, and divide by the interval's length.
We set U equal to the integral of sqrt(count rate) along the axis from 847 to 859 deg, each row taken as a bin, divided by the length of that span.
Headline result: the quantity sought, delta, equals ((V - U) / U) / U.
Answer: -0.007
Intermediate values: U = 3.05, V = 2.99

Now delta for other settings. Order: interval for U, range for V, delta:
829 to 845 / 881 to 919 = 0.033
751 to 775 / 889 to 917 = 0.050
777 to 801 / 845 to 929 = 0.036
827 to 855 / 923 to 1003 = 0.002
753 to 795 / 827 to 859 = 0.016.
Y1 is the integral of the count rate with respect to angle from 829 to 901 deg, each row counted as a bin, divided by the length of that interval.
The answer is 10.3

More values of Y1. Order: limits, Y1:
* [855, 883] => 10.7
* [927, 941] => 9.7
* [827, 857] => 9.1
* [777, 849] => 8.8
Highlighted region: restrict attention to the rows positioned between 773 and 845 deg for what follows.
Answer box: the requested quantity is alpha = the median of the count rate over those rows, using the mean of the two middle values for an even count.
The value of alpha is 8.8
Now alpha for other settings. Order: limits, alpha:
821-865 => 9.0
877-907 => 11.5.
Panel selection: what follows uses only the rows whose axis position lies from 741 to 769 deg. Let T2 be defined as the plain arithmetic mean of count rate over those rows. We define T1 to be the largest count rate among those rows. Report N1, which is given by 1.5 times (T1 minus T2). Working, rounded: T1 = 8.622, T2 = 8.1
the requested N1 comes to 0.8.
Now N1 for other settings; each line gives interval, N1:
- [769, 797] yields 1.5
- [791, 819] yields 1.8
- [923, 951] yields 1.7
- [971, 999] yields 1.0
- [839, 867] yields 0.7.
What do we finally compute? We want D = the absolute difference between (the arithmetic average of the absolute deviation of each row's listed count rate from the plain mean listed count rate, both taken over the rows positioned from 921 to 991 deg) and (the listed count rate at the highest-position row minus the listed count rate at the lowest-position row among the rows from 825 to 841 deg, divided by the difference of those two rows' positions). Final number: 0.34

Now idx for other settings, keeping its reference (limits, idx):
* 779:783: 0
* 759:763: 0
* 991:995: 8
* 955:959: 5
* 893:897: 2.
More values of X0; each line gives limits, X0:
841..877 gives 2.18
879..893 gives 2.41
